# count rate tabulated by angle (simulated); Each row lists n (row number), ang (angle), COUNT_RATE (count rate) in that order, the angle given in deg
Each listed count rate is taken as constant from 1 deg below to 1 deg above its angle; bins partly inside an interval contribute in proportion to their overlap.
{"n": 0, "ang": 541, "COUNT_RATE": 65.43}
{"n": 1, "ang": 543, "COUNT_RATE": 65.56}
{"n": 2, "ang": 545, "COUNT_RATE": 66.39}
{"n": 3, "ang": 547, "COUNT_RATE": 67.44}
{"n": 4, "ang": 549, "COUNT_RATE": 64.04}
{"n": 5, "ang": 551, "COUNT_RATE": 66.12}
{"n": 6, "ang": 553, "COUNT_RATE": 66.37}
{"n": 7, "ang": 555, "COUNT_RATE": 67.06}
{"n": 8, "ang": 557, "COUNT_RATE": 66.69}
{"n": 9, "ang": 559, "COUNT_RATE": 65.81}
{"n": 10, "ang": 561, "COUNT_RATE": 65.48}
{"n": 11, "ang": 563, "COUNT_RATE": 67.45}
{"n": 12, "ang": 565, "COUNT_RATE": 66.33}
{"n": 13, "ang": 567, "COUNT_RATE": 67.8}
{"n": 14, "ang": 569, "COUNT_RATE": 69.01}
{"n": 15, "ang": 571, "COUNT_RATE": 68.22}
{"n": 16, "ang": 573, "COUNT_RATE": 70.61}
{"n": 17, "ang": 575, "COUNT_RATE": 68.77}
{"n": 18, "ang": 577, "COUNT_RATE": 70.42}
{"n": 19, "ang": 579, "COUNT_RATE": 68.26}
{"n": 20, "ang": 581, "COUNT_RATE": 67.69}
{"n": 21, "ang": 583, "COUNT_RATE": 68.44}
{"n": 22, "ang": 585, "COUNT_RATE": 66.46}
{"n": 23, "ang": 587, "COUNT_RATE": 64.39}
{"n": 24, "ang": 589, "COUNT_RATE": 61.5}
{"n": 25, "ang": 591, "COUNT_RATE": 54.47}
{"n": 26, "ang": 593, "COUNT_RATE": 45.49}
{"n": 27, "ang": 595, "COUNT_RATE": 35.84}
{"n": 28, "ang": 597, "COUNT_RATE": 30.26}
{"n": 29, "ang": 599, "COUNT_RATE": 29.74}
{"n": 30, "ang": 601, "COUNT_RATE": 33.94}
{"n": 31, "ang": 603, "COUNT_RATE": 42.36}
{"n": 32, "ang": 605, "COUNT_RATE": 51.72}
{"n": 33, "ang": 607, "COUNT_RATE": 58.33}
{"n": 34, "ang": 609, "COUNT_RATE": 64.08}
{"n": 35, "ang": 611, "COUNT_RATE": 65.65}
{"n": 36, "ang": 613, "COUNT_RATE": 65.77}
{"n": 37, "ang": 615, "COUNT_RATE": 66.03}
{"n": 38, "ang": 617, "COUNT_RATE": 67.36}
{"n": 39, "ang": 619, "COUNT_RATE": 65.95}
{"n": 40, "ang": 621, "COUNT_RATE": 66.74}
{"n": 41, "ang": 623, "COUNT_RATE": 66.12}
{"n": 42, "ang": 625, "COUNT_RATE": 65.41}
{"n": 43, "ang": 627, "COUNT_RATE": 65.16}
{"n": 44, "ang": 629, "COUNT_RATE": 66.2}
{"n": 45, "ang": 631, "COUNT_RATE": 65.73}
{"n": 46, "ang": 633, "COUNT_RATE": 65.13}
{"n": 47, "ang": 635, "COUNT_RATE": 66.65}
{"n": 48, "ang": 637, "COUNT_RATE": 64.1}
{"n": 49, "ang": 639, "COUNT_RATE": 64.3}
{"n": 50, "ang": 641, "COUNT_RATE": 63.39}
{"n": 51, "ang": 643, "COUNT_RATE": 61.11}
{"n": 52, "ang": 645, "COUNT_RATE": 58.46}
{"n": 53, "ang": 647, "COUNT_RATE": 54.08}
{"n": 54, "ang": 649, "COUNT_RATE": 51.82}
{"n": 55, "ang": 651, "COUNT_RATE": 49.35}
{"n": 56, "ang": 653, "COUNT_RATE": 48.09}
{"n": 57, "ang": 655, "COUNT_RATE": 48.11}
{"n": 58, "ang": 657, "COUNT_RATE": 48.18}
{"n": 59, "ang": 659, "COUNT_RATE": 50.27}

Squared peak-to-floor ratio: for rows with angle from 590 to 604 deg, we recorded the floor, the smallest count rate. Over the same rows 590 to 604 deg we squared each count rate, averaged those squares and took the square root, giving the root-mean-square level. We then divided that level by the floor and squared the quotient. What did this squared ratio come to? 1.8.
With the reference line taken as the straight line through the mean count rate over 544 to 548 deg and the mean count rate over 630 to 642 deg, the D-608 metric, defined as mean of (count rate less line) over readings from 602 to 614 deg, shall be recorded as -7.5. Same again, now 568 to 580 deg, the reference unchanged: 2.9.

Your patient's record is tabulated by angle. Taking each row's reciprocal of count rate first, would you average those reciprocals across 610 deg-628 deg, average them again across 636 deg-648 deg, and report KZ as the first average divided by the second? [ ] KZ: 0.92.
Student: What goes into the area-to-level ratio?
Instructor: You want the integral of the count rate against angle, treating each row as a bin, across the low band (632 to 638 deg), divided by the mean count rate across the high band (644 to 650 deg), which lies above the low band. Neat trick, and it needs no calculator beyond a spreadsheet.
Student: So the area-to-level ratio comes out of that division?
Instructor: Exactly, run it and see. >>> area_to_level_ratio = 7.2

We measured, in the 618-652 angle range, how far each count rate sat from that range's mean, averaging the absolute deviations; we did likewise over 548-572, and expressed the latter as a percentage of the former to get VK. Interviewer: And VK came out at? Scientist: 23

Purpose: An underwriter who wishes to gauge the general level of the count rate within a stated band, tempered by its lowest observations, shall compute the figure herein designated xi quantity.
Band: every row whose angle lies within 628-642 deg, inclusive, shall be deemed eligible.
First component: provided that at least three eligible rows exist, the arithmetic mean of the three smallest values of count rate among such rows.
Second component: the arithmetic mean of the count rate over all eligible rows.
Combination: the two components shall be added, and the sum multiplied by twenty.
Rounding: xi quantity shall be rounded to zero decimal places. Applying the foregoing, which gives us 2580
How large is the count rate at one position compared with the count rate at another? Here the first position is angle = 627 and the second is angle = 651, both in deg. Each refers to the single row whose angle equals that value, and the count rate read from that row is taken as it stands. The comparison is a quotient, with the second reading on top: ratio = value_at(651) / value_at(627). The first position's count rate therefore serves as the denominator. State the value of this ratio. 0.757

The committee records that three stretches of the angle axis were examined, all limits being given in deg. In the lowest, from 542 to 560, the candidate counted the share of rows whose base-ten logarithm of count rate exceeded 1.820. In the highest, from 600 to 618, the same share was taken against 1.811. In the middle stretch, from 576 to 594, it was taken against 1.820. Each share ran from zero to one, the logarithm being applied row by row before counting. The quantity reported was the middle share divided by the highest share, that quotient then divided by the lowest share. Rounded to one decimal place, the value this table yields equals 1.9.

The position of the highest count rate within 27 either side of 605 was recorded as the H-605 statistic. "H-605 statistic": 583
